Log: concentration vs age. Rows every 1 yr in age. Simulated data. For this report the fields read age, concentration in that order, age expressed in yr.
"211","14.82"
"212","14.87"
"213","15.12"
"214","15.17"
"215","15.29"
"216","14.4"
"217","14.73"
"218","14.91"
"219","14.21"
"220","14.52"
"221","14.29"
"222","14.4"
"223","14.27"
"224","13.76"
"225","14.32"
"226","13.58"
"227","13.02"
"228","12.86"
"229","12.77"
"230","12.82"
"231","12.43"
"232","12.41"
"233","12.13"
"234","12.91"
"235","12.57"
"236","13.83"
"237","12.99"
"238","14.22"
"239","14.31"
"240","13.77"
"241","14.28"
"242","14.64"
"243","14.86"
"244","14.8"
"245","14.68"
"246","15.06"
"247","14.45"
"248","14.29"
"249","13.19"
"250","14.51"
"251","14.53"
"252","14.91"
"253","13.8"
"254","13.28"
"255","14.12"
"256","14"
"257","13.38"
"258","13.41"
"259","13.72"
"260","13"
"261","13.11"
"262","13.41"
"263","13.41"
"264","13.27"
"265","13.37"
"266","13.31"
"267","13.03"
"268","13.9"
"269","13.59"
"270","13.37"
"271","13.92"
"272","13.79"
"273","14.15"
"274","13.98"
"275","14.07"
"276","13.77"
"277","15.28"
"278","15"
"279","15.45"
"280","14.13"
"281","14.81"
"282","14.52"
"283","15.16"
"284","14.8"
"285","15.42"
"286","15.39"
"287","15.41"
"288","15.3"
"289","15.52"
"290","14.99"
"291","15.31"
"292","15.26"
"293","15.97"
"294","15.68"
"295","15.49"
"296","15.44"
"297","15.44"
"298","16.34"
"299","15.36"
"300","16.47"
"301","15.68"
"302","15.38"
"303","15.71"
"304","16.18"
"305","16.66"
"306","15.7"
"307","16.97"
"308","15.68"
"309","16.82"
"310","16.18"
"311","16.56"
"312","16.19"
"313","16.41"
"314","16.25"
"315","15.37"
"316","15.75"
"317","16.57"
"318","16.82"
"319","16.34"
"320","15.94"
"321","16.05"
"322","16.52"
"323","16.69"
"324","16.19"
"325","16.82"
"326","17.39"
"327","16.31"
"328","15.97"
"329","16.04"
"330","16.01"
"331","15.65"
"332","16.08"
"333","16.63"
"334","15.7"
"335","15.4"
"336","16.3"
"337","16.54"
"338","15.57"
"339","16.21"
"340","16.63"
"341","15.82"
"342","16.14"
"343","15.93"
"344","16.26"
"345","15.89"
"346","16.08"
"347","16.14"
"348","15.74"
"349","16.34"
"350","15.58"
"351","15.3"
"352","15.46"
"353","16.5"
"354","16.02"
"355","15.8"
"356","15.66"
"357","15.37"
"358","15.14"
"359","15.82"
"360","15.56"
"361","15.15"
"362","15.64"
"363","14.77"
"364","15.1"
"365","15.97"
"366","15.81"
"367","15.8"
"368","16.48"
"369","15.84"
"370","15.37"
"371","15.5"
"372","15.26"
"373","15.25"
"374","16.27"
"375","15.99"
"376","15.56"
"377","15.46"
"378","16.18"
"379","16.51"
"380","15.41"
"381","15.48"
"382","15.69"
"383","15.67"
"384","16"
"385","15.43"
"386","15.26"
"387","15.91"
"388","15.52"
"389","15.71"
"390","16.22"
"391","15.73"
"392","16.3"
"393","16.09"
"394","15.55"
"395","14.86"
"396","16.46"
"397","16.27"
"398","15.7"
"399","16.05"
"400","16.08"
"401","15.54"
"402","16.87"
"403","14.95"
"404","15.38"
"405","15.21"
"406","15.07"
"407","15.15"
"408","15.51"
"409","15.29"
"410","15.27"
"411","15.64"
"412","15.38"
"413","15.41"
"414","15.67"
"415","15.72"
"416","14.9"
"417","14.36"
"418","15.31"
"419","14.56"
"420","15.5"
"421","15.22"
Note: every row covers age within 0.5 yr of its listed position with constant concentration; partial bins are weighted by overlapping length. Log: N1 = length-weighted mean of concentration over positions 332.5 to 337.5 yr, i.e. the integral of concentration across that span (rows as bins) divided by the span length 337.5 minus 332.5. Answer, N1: 16.1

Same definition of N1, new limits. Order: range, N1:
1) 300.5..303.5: 15.6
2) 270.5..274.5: 14.0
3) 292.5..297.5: 15.6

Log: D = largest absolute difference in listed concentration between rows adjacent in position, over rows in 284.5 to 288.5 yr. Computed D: 0.11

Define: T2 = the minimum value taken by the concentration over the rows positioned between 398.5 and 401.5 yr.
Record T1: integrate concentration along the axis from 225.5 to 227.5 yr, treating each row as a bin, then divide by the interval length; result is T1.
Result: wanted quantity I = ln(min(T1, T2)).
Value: 2.59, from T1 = 13.3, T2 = 15.54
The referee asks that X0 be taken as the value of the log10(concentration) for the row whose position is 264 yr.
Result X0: 1.12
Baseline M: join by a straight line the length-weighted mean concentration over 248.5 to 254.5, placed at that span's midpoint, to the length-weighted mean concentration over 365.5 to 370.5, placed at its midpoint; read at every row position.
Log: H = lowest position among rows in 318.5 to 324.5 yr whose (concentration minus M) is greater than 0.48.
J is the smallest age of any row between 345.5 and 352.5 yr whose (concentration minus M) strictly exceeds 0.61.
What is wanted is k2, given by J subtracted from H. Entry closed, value -30 yr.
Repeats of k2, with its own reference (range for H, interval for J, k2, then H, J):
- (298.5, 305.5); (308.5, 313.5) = -10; 299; 309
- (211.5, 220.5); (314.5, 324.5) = -104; 212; 316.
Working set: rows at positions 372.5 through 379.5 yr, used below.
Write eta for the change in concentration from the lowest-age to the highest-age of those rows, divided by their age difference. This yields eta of 0.2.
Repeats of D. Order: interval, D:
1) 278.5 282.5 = 1.32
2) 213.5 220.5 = 0.89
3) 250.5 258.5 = 1.11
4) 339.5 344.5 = 0.81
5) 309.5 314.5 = 0.38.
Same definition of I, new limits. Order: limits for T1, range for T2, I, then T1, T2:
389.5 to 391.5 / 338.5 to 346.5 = 2.76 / 16.0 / 15.82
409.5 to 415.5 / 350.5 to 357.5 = 2.73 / 15.5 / 15.3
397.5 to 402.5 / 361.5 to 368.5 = 2.69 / 16.0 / 14.77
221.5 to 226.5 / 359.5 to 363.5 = 2.64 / 14.1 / 14.77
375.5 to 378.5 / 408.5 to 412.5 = 2.73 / 15.7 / 15.27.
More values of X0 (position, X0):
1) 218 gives 1.17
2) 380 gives 1.19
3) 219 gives 1.15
